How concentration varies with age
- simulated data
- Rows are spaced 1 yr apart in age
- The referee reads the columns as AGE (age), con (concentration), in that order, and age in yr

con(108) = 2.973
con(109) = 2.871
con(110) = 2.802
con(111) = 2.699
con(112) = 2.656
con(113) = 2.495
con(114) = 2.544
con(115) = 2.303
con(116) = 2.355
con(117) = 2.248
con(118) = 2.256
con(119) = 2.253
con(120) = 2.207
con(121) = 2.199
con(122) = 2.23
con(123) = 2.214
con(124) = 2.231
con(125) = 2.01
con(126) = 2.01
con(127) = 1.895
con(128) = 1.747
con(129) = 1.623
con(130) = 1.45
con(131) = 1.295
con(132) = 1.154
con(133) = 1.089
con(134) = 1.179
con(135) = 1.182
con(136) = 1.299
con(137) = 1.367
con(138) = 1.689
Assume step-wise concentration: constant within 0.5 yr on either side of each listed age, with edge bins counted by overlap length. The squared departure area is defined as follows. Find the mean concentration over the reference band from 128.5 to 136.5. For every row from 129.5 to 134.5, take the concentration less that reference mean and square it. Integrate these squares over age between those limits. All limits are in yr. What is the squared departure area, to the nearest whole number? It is 0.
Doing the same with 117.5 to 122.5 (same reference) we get 4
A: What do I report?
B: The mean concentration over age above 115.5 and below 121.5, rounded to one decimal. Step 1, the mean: 2.3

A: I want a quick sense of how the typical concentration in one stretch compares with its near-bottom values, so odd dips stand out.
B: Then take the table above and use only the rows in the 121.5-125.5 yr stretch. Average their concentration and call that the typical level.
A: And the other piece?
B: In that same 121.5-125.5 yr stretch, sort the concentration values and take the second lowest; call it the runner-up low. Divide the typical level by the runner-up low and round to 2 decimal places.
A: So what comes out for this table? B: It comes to 0.98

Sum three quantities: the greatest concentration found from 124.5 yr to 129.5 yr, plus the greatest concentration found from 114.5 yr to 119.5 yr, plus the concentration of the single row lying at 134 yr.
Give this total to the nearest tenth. 5.5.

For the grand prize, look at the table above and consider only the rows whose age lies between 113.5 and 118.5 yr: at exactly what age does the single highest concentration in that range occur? 114 yr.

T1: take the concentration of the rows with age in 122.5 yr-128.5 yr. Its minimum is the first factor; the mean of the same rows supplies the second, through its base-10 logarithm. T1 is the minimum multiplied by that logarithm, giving 0.5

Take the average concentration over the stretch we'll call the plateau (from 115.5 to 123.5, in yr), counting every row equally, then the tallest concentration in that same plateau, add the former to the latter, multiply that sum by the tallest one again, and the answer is 10.8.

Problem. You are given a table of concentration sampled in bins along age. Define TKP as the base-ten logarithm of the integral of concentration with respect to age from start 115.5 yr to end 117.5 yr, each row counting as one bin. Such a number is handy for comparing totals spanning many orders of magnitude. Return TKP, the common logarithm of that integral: 0.66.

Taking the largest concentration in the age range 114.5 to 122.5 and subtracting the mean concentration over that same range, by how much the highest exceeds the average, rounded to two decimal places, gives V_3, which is 0.10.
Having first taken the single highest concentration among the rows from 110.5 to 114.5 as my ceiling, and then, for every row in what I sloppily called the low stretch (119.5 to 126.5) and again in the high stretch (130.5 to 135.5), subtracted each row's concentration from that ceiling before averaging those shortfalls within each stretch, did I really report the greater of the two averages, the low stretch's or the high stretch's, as 1.5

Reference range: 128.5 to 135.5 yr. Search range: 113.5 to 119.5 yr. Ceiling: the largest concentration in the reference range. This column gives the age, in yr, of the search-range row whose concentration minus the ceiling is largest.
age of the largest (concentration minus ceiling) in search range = 114 yr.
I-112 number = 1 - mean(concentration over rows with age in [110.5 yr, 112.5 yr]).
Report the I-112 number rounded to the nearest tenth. -1.7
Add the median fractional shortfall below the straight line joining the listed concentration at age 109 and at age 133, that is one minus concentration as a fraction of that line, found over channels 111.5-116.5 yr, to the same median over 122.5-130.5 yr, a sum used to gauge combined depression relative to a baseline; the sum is -0.20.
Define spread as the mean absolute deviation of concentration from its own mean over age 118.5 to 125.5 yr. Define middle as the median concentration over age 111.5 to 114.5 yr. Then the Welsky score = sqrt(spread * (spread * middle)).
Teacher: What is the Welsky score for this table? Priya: 0.08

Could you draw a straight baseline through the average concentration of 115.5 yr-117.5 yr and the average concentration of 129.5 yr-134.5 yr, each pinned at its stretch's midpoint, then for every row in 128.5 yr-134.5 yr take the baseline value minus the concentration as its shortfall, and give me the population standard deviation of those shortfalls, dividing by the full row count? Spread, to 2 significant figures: 0.094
